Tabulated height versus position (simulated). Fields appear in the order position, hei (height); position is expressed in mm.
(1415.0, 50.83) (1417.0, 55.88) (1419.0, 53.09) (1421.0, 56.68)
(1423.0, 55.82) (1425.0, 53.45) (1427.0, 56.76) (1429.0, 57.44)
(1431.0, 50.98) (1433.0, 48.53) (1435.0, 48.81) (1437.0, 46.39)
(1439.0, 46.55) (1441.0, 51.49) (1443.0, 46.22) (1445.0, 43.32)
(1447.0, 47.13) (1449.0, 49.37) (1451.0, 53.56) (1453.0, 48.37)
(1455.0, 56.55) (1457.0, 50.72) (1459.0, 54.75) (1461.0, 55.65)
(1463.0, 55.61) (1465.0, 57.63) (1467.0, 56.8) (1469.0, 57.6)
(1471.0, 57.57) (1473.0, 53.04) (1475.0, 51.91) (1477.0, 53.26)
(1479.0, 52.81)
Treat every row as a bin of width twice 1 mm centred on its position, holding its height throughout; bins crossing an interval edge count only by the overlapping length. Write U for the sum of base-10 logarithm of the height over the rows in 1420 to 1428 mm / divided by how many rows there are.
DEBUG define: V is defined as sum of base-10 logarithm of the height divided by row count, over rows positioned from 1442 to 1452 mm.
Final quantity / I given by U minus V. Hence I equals 0.066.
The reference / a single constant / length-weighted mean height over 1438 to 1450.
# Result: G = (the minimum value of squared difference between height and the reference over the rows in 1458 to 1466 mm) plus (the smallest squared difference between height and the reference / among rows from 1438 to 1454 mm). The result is 55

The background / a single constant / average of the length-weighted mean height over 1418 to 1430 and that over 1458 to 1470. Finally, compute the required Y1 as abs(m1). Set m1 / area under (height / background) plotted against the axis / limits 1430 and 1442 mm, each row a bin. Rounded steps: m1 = 10.5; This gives 10.5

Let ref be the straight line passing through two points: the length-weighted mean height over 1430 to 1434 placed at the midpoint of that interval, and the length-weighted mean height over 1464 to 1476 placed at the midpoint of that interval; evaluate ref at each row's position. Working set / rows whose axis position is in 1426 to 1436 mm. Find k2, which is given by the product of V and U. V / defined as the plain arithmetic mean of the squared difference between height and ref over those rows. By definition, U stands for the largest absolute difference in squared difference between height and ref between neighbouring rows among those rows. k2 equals 1722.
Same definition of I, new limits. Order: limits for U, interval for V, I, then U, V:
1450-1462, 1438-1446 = 0.056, 1.73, 1.67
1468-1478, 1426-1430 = -0.019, 1.74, 1.76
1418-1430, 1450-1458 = 0.027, 1.74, 1.72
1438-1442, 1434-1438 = 0.012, 1.69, 1.68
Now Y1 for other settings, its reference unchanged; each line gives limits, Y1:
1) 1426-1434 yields 7.6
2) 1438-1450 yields 10.2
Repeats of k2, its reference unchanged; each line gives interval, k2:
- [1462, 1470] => 22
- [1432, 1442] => 147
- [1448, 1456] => 226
